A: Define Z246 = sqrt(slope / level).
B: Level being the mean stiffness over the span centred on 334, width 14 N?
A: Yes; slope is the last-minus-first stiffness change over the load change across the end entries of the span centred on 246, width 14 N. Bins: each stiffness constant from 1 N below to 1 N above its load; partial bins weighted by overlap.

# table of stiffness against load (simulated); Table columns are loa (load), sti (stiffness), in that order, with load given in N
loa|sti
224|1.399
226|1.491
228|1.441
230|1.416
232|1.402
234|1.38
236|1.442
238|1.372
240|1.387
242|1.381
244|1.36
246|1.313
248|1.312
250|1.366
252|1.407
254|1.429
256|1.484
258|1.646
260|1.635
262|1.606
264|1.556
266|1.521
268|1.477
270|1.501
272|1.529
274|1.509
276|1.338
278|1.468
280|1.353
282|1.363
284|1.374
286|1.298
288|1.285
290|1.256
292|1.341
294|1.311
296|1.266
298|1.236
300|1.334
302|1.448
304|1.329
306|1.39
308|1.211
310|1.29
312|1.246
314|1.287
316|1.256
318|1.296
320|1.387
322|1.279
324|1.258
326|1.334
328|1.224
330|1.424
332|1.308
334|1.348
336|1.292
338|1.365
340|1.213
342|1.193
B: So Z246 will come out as 0.036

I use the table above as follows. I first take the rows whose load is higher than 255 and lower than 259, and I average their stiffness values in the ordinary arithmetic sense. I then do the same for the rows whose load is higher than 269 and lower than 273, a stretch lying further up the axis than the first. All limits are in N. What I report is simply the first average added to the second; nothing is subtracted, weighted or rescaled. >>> 3.08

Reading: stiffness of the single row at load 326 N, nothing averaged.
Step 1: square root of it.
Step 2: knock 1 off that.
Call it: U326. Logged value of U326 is 0.155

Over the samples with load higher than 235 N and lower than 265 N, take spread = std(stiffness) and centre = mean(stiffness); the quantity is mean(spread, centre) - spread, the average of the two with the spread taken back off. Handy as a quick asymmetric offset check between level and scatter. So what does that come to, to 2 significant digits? 0.67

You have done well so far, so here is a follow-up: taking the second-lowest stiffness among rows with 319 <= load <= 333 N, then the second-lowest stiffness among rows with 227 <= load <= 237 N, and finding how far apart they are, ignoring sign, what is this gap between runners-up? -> 0.14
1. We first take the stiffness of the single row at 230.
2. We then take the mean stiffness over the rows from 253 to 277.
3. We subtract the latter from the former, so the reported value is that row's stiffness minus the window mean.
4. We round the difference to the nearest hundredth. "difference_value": -0.10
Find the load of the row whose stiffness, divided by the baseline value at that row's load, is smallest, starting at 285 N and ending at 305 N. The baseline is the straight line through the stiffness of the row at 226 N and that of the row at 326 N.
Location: 298 N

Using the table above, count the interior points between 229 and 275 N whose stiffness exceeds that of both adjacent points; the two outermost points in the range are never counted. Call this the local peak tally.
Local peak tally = 4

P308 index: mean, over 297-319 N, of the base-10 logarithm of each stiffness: 0.11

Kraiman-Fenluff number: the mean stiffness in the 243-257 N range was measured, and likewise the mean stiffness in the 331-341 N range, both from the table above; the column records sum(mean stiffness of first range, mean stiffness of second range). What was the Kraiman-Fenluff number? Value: 2.69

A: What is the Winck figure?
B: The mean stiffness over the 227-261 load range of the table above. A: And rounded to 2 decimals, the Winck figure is 1.42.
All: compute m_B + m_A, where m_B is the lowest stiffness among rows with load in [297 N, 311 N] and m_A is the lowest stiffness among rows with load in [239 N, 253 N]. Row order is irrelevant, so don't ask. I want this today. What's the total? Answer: 2.52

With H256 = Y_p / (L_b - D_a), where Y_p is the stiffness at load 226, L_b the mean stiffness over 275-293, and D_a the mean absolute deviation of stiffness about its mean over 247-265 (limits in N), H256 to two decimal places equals 1.20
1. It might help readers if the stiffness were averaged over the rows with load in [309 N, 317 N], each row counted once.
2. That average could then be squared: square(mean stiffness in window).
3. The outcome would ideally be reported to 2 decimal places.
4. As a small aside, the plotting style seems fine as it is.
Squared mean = 1.61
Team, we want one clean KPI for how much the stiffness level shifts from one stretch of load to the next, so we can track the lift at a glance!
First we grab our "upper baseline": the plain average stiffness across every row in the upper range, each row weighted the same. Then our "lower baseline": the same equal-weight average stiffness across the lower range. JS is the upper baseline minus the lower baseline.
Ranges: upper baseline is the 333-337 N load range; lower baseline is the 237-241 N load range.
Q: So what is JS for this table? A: -0.06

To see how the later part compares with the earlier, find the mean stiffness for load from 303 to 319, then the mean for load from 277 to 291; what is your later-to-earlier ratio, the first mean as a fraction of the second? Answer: 0.96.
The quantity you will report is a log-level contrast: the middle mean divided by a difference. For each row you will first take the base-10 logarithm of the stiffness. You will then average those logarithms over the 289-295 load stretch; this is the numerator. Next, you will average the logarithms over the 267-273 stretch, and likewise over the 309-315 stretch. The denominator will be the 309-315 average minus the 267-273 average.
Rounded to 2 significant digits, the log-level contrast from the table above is -1.6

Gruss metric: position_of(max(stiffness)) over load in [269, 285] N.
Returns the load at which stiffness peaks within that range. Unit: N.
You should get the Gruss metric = 272 N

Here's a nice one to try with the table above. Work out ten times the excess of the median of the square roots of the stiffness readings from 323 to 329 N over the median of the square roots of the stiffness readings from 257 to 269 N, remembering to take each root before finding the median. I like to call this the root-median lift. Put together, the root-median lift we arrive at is -1.36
